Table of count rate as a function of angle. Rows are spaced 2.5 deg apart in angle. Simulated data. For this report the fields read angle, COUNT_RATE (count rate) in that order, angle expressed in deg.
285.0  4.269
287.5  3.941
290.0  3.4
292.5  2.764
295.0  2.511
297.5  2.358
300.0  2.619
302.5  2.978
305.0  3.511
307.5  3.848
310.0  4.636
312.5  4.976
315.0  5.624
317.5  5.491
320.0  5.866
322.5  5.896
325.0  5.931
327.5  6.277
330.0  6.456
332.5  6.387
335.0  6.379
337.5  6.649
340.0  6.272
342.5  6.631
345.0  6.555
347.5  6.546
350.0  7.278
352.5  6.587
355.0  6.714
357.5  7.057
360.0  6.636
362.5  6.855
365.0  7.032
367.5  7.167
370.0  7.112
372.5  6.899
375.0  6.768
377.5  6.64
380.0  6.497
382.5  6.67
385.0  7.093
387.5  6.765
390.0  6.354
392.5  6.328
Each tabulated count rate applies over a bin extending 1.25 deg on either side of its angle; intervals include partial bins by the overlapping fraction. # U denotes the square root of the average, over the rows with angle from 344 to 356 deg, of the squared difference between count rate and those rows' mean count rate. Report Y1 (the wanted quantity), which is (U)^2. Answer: 0.077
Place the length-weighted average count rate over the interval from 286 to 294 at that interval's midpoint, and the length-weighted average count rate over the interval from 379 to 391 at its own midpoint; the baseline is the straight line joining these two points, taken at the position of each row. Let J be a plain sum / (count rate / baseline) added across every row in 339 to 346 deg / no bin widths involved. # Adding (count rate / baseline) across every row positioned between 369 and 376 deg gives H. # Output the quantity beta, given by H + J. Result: 7.1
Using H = 3.3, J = 3.74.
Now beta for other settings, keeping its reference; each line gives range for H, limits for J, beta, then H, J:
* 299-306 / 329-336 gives 6.4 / 2.4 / 3.96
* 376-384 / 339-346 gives 6.8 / 3.0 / 3.74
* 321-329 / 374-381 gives 7.0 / 3.9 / 3.10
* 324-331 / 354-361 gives 7.6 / 4.0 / 3.56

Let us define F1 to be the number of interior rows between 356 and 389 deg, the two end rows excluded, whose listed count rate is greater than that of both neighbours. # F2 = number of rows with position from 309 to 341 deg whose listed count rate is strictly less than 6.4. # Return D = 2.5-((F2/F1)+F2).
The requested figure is -14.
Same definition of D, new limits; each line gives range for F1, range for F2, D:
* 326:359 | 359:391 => 1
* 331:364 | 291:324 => -14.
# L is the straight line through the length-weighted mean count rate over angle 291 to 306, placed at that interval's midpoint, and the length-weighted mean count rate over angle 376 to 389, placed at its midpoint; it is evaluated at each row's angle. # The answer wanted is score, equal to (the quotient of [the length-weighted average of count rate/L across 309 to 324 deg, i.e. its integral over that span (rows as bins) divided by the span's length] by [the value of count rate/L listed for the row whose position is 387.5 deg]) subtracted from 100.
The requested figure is 98.5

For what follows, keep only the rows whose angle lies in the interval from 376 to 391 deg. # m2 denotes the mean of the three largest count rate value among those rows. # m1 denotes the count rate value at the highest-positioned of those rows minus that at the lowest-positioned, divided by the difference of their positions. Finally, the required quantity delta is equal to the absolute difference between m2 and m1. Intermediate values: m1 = -0.02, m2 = 6.84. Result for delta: 6.87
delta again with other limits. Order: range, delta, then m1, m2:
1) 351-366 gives 6.95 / 0.04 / 6.98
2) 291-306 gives 3.02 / 0.06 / 3.08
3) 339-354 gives 6.81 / 0.03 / 6.83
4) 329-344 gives 6.56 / 0.01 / 6.58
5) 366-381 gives 7.11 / -0.05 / 7.06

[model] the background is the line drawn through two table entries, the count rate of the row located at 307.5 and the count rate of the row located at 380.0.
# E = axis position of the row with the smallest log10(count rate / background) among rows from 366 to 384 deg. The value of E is 380.0 deg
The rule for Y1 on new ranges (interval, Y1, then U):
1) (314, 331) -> 0.098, 0.31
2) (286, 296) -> 0.311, 0.56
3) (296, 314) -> 0.845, 0.92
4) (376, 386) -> 0.049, 0.22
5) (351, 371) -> 0.045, 0.21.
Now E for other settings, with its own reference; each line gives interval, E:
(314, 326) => 317.5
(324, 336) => 335.0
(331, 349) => 347.5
